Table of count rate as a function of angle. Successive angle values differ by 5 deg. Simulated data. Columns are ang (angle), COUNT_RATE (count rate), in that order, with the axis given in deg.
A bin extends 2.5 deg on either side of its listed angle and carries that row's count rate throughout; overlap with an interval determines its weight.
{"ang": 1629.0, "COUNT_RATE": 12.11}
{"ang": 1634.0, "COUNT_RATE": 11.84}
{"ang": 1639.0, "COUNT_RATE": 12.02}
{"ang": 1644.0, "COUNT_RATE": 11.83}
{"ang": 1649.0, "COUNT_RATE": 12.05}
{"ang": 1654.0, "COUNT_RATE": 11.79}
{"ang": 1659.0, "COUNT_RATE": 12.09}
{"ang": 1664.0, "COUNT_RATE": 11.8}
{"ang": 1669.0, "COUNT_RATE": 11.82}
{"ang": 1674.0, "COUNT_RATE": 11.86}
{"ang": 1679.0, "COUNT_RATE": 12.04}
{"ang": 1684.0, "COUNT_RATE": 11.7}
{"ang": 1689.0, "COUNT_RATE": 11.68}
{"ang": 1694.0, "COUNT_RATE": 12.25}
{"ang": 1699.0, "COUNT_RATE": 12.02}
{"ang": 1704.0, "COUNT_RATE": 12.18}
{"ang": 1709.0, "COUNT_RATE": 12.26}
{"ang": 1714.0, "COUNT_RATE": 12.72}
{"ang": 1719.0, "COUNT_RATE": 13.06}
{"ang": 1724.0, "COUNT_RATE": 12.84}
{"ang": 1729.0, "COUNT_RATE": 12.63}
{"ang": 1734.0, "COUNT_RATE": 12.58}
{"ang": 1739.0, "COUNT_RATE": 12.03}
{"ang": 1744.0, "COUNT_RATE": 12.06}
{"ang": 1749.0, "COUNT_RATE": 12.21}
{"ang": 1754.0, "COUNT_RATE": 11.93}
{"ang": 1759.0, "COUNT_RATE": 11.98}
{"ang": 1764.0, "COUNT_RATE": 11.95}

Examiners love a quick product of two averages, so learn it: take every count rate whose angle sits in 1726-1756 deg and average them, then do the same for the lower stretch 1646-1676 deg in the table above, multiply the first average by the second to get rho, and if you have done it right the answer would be 146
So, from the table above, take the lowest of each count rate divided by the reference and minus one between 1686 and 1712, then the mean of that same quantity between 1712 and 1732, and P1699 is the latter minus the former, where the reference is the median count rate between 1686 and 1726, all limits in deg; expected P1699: 0.092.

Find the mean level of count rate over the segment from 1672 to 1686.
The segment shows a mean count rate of 11.9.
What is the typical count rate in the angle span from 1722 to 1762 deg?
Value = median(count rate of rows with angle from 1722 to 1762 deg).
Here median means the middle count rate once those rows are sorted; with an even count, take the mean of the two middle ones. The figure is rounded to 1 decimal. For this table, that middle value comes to 12.1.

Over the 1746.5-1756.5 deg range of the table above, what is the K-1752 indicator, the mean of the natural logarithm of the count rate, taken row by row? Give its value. 2.49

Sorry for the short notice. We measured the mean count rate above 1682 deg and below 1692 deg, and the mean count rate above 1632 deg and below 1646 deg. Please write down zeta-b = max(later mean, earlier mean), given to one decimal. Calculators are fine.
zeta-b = 11.9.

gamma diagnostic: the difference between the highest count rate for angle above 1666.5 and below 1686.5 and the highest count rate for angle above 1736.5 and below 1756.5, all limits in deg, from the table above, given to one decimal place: -0.2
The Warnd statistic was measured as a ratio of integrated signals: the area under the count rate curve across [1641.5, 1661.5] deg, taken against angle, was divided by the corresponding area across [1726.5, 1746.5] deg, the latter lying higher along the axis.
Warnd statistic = 0.97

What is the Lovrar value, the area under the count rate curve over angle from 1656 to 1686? 357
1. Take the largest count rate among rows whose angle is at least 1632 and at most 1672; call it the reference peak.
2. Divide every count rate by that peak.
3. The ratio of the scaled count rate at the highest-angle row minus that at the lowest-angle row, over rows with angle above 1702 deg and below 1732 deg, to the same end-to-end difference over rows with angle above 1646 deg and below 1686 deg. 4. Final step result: -1.3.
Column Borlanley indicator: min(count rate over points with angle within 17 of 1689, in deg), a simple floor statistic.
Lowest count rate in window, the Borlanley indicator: 11.68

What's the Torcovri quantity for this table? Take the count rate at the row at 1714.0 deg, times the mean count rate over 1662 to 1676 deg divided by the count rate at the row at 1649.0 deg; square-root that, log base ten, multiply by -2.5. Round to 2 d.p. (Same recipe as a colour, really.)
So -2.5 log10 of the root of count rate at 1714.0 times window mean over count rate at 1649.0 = -1.37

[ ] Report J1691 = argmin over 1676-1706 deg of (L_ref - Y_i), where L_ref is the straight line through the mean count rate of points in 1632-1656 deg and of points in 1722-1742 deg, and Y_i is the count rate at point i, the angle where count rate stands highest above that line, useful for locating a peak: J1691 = 1694.0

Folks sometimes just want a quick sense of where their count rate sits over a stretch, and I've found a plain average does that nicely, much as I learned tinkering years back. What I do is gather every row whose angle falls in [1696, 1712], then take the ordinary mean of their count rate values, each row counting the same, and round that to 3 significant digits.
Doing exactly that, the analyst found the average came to 12.2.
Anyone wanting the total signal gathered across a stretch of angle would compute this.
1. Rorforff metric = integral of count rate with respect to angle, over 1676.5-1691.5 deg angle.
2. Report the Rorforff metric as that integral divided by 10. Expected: 17.7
